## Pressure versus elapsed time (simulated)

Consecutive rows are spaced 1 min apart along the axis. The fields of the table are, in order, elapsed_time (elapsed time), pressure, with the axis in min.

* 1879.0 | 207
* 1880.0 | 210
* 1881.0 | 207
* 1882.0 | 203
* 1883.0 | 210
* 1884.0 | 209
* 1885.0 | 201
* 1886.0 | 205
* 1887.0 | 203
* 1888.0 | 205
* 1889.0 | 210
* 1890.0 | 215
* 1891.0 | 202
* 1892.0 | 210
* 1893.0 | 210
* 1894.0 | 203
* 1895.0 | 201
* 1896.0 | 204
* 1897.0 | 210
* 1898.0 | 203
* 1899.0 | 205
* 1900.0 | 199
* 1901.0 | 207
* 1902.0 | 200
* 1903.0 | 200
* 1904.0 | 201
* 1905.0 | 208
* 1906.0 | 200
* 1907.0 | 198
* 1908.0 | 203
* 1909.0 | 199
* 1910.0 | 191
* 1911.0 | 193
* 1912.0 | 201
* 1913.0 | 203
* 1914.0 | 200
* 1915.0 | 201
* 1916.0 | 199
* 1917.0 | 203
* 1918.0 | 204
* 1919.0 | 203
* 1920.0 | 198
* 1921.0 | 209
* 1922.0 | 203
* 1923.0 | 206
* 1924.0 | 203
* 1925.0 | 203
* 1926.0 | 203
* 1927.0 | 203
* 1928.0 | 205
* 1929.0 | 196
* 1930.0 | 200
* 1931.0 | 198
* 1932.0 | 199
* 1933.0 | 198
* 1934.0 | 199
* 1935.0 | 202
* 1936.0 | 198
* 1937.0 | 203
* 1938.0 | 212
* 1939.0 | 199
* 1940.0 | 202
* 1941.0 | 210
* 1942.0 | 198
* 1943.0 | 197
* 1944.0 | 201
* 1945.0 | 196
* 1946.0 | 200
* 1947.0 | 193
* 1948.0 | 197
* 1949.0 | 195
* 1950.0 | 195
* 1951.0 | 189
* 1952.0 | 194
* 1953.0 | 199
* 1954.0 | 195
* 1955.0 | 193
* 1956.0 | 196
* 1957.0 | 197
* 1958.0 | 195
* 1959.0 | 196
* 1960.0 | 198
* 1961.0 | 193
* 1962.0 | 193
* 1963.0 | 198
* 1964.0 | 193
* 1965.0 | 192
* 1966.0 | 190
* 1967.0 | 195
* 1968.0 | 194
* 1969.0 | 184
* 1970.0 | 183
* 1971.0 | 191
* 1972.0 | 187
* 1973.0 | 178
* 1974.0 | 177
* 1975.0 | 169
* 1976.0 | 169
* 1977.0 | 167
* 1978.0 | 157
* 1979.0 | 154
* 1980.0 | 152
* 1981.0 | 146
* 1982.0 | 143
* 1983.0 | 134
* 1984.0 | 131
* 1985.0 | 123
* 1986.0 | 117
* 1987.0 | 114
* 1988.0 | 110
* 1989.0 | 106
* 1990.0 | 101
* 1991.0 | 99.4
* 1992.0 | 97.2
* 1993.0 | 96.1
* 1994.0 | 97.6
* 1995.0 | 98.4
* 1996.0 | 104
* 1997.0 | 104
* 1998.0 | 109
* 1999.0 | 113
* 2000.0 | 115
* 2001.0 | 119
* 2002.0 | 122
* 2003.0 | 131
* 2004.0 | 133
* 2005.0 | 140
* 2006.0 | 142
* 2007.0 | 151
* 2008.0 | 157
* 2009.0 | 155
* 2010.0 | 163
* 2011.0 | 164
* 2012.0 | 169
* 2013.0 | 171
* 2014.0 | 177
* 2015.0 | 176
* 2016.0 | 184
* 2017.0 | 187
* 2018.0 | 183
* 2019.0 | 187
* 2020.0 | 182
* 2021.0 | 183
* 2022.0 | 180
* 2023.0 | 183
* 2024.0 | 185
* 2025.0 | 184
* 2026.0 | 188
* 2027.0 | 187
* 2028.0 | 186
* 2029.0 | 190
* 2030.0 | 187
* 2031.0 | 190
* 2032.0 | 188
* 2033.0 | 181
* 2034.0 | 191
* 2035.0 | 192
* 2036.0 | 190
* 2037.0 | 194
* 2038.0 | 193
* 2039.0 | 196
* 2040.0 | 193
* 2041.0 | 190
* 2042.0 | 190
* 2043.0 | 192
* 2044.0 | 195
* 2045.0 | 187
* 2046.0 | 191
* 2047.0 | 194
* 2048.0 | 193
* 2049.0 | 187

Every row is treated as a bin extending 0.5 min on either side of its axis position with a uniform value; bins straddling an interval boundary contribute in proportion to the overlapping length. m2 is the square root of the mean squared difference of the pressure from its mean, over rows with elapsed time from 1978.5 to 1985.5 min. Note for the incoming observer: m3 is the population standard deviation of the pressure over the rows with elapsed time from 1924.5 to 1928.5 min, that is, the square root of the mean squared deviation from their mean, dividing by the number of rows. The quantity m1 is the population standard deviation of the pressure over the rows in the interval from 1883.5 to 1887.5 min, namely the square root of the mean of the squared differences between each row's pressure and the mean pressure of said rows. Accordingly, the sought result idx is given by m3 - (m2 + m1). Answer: -12.7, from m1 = 3.0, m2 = 10.6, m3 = 0.9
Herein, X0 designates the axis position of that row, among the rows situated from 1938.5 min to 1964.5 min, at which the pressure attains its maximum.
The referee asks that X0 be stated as 1941.0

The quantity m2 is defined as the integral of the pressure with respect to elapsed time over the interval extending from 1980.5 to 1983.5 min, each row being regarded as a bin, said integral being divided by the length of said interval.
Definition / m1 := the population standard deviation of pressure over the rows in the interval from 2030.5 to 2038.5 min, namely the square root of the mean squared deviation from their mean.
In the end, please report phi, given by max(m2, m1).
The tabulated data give 141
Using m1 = 4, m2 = 141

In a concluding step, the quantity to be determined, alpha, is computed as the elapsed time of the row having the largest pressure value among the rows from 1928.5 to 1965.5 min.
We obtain 1938.0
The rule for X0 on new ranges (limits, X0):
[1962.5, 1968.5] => 1963.0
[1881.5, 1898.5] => 1890.0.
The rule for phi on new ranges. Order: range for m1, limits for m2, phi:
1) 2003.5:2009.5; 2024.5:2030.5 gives 187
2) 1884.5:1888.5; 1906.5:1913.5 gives 198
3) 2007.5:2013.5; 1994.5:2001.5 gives 109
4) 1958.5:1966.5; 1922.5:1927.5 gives 204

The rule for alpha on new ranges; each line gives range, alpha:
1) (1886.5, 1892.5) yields 1890.0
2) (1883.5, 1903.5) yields 1890.0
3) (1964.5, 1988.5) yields 1967.0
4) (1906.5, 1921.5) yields 1921.0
